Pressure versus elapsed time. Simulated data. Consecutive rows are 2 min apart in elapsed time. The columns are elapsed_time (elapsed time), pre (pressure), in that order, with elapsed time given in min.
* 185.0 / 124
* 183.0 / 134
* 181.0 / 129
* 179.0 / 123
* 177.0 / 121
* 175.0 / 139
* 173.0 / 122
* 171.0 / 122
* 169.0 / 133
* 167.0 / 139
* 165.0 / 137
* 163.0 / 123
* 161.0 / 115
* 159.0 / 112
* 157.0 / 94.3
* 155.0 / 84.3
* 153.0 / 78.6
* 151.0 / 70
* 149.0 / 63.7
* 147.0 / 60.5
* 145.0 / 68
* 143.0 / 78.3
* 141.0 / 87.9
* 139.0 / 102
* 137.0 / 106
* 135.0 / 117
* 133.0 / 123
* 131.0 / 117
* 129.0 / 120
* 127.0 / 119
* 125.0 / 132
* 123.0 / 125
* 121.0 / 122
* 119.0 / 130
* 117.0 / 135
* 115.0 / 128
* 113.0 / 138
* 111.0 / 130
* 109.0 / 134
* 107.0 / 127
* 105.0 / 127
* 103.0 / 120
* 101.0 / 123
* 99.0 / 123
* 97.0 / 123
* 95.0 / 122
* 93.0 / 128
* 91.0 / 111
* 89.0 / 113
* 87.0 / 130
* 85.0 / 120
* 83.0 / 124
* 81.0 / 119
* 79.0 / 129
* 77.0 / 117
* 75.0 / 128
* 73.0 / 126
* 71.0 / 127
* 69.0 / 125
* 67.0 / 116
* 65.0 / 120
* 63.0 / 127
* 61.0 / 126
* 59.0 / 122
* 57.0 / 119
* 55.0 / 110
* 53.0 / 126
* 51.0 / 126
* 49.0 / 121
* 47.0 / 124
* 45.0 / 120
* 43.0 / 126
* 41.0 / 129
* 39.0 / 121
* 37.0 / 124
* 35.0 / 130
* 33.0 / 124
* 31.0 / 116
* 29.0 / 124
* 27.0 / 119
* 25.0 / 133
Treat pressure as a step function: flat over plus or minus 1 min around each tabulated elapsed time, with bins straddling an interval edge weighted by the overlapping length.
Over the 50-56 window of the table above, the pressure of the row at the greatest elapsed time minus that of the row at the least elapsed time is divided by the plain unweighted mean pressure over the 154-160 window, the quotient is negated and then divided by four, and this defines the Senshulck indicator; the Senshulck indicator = 0.041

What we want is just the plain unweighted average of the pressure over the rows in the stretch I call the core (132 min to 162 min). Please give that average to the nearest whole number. 91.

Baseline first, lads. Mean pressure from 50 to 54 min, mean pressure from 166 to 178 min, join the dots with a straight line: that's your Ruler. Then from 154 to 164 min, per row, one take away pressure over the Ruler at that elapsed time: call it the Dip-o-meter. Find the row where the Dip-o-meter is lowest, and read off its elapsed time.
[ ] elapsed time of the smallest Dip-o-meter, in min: 163.0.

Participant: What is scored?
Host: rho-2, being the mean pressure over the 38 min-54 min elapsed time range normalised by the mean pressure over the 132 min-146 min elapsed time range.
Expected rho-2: 1.27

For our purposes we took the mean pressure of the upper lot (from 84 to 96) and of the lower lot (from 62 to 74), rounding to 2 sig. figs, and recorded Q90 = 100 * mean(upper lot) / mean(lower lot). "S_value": 98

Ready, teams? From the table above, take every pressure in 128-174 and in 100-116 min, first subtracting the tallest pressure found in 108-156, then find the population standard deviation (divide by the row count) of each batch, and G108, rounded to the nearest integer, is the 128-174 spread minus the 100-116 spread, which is 19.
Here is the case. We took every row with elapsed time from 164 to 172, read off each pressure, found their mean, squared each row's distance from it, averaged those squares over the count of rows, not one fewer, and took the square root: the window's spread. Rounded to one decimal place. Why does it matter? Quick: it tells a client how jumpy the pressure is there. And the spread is 6.6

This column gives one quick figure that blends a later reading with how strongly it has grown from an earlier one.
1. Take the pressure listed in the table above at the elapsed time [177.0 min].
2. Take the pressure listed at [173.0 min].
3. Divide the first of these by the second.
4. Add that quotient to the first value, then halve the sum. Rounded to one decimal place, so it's 61.0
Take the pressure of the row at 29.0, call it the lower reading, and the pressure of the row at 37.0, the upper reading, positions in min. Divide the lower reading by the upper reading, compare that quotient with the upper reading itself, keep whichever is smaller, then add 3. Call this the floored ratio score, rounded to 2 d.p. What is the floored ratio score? 4.00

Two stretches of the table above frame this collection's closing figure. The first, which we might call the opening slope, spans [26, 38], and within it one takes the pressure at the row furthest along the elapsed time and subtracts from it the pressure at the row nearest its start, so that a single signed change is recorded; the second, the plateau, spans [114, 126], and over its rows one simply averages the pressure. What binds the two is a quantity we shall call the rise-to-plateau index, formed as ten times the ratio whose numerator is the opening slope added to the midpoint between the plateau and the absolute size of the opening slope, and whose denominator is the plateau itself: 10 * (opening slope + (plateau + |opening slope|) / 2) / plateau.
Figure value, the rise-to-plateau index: 5.6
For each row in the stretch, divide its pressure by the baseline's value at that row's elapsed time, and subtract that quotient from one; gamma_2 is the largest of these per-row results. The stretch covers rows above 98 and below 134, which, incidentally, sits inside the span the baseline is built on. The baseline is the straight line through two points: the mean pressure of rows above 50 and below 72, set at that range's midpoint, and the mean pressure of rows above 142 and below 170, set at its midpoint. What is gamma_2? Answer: -0.08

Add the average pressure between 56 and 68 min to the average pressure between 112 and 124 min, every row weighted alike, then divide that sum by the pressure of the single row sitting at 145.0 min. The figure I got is 3.70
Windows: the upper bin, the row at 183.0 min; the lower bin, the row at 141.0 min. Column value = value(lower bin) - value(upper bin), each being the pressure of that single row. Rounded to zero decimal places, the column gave -46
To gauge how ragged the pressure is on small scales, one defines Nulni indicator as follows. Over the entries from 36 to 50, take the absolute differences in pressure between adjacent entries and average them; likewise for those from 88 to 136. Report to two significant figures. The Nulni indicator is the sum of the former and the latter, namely 9.9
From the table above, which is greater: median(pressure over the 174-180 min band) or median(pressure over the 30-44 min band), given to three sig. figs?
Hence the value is 124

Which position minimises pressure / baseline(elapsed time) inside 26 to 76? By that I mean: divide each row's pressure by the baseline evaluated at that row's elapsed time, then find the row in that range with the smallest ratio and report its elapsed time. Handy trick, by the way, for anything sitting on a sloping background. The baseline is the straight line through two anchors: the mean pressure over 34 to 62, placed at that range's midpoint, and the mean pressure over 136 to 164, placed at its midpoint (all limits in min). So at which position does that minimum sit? 31.0 min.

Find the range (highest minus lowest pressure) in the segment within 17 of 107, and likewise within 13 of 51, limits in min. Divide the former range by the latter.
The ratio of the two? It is 1.4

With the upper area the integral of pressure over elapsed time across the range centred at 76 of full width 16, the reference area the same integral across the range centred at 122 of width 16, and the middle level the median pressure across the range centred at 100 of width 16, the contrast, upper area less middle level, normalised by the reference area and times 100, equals 92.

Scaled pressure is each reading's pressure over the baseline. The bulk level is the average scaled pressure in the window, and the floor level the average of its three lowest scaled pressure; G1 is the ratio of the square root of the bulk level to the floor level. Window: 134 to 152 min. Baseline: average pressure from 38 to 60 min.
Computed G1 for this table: 1.58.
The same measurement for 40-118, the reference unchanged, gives 1.11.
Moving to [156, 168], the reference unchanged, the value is 1.13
